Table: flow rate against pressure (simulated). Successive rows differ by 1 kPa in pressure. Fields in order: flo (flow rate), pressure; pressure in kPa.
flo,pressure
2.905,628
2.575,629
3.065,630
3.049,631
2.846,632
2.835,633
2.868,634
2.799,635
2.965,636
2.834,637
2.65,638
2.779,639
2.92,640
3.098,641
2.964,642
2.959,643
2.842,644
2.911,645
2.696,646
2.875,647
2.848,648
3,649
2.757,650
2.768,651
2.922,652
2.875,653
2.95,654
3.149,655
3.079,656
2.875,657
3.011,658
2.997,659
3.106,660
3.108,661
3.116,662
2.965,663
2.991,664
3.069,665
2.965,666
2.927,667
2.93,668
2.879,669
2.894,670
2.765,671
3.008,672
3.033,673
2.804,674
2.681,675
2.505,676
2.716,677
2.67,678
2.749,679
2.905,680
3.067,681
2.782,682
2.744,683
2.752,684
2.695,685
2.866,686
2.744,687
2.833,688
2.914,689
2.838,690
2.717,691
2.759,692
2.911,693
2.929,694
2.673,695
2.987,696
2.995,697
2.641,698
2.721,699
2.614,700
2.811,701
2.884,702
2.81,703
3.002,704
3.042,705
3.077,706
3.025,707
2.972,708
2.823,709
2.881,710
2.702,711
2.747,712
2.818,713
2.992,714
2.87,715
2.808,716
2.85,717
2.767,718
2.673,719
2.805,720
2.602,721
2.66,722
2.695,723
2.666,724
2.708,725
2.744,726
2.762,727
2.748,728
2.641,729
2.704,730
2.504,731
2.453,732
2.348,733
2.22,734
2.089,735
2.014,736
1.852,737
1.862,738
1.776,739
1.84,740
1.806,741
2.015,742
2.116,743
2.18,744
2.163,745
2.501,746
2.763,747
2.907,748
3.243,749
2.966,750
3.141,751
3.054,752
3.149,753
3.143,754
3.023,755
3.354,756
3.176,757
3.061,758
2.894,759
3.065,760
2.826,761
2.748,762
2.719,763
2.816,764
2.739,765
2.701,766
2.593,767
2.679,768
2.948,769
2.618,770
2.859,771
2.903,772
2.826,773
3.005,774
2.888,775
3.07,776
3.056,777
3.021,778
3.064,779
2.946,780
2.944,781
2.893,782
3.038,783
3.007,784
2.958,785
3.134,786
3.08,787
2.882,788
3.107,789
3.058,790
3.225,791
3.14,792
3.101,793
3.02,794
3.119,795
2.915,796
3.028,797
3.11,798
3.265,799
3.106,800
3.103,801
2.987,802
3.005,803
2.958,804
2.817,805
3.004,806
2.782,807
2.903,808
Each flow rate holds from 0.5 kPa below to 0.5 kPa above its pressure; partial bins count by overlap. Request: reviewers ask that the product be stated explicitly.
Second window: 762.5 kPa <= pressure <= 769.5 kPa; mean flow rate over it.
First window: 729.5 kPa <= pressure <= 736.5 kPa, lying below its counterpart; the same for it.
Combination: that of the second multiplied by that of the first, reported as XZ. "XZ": 6.4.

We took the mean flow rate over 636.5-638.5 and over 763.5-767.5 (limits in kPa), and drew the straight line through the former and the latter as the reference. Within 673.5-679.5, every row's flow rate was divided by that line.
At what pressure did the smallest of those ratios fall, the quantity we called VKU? 676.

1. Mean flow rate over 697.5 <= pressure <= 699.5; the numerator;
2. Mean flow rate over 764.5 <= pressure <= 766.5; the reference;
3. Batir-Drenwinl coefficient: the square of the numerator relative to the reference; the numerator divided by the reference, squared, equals 0.97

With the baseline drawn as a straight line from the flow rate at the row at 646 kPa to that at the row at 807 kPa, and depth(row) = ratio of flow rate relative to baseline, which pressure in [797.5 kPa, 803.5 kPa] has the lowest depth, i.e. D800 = 802 kPa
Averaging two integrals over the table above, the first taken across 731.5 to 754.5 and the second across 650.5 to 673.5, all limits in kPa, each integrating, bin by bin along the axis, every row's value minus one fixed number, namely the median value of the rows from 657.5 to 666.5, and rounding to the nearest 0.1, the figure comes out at -7.3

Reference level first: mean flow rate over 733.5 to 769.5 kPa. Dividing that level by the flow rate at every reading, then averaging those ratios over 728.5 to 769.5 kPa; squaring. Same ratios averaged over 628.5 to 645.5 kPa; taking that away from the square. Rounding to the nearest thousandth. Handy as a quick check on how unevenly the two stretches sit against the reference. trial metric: 0.169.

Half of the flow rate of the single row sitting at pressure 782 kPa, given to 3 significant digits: 1.45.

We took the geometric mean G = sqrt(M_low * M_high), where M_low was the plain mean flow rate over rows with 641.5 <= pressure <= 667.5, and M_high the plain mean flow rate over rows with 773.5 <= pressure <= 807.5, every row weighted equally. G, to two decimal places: 2.99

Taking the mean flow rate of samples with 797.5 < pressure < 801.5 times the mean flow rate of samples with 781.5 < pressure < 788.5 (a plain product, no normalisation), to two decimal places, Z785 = 9.43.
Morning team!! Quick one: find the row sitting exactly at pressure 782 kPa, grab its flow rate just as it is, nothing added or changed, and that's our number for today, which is 2.893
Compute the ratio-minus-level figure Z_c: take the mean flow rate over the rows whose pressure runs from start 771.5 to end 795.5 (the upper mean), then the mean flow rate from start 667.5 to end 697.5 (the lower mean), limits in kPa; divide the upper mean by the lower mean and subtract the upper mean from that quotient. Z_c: -1.95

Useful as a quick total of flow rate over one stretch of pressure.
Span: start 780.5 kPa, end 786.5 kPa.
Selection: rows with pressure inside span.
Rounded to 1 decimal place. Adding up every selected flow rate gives 18.0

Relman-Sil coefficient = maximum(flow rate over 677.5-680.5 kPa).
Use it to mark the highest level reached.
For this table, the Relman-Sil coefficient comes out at 2.905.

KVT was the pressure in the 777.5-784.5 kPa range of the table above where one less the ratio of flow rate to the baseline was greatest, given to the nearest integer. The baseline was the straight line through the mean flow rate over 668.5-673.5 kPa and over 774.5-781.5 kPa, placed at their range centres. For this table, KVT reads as 782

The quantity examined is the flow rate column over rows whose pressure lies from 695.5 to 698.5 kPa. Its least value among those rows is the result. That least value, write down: 2.641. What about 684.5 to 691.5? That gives 2.695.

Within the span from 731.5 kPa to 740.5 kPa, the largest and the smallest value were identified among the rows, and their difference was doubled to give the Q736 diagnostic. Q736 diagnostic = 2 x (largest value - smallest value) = 1.4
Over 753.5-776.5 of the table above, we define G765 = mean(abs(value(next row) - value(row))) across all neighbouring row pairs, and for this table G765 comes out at 0.149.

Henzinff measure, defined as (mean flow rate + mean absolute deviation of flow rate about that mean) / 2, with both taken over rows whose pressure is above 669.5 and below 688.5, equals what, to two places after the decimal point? 1.45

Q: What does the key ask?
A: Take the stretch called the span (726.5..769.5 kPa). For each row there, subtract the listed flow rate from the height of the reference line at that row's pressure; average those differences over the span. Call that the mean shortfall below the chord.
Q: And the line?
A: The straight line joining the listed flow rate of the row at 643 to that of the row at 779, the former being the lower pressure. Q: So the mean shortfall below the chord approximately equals 0.43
